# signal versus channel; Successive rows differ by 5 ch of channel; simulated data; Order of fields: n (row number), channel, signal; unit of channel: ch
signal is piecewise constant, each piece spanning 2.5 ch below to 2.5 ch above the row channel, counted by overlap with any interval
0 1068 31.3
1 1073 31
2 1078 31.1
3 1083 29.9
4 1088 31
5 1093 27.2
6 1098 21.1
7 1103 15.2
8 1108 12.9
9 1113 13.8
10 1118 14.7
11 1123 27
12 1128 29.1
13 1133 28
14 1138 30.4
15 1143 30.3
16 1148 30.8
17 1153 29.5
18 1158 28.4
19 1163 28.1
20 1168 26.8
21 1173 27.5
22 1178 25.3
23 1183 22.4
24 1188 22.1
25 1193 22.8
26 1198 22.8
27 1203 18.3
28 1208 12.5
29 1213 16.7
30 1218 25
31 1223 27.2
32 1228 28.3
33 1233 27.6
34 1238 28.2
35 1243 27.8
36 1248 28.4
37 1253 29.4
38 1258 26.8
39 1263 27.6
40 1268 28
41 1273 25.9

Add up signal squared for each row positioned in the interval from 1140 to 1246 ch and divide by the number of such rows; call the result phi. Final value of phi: 654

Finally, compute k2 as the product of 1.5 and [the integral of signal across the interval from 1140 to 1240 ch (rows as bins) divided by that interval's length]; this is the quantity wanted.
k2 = 38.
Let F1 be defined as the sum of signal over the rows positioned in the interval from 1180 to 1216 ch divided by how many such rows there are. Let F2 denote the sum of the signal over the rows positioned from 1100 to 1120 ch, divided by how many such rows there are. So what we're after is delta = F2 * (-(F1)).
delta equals -278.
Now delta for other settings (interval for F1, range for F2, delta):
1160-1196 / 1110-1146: -619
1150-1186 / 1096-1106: -487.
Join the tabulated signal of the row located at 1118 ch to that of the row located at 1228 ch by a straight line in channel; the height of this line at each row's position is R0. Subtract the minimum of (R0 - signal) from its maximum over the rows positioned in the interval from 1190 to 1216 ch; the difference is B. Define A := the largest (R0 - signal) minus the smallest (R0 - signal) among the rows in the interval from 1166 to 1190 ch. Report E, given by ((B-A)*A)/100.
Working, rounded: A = 7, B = 12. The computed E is 0.36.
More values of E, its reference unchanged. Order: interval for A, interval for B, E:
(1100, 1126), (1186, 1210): -0.01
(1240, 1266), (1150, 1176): 0.04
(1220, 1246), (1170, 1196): 0.12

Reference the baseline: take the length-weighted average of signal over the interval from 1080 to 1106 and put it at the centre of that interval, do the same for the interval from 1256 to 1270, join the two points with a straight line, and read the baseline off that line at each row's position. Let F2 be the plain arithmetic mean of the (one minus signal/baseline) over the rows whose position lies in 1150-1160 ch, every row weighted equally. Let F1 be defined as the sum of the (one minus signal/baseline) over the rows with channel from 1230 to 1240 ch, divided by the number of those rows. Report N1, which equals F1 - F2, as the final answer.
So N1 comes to 0.09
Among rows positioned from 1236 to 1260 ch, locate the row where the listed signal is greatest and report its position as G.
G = 1253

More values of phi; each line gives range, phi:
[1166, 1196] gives 604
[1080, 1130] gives 542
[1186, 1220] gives 418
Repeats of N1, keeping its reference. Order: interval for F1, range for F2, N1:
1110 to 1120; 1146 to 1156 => 0.61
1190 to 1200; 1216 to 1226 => 0.11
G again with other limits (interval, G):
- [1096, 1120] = 1098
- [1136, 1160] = 1148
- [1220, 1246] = 1228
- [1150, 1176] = 1153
